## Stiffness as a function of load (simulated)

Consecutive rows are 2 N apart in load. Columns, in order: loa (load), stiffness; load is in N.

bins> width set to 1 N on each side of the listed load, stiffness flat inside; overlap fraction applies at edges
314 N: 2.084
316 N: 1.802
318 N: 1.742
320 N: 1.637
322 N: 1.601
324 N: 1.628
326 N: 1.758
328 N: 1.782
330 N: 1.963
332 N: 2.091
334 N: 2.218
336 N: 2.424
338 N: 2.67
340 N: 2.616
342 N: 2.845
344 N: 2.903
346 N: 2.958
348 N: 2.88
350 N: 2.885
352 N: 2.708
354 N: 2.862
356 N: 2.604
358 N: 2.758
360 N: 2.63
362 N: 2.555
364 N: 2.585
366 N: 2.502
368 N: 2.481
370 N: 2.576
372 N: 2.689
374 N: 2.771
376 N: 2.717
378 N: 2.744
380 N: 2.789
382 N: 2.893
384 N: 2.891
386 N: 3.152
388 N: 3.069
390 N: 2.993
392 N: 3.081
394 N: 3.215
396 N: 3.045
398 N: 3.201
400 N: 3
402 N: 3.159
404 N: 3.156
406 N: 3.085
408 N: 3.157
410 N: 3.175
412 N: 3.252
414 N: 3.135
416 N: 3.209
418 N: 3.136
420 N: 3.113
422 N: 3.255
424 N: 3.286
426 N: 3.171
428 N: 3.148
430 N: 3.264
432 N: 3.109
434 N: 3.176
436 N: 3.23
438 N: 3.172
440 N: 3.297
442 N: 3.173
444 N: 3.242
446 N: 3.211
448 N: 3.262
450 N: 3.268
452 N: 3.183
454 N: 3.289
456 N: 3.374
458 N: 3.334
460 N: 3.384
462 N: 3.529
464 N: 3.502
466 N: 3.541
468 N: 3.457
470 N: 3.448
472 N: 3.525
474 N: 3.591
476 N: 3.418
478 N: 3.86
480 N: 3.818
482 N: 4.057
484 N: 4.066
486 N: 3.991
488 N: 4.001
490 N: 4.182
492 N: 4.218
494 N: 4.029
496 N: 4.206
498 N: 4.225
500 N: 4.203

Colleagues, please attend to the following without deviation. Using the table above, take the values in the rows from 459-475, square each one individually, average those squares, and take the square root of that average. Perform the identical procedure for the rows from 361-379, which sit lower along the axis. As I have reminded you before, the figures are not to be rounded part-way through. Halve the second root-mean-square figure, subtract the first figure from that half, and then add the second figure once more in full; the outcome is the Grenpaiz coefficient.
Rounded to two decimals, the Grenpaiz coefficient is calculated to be 0.44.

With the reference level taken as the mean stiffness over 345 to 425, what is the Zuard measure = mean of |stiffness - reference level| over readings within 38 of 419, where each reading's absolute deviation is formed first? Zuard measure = 0.23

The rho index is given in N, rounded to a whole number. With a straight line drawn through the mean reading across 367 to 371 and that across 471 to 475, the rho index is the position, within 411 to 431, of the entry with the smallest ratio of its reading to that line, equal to 428 N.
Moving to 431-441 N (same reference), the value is 432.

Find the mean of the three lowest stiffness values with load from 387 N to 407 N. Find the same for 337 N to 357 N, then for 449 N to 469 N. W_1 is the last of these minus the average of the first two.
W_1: 0.43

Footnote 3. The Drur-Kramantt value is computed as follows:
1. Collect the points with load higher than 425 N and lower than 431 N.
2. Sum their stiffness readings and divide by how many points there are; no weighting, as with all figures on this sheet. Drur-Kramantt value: 3.19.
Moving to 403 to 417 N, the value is 3.17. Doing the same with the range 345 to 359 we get 2.81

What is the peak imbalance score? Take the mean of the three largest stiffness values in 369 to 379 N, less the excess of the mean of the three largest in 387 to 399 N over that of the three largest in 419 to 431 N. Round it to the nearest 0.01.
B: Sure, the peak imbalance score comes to 2.85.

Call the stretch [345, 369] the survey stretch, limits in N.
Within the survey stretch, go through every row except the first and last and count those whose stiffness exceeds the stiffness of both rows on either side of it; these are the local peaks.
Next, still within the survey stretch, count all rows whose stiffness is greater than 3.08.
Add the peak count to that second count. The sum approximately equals 4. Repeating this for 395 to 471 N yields 49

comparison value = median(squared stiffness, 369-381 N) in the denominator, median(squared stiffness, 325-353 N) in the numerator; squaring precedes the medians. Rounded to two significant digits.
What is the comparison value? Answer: 0.94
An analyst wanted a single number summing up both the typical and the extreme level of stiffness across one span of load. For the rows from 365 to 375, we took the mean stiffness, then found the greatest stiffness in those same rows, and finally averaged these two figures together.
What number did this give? 2.69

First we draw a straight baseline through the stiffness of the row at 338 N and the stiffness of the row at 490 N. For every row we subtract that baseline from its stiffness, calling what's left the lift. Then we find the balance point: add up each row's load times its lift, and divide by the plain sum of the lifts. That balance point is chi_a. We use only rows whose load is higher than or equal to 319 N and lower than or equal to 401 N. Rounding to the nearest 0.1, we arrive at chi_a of 349.7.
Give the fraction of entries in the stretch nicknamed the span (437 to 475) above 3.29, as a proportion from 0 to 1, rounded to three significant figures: 0.579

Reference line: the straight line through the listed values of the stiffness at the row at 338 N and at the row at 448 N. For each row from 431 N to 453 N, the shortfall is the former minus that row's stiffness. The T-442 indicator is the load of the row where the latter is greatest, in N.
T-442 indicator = 452 N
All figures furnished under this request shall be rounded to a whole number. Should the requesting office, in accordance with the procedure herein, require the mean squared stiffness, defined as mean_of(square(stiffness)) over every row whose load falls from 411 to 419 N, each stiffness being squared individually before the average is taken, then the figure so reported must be 10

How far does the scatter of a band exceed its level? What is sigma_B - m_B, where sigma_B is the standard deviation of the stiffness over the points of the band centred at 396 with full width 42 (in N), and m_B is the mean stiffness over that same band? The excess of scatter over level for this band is -2.9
